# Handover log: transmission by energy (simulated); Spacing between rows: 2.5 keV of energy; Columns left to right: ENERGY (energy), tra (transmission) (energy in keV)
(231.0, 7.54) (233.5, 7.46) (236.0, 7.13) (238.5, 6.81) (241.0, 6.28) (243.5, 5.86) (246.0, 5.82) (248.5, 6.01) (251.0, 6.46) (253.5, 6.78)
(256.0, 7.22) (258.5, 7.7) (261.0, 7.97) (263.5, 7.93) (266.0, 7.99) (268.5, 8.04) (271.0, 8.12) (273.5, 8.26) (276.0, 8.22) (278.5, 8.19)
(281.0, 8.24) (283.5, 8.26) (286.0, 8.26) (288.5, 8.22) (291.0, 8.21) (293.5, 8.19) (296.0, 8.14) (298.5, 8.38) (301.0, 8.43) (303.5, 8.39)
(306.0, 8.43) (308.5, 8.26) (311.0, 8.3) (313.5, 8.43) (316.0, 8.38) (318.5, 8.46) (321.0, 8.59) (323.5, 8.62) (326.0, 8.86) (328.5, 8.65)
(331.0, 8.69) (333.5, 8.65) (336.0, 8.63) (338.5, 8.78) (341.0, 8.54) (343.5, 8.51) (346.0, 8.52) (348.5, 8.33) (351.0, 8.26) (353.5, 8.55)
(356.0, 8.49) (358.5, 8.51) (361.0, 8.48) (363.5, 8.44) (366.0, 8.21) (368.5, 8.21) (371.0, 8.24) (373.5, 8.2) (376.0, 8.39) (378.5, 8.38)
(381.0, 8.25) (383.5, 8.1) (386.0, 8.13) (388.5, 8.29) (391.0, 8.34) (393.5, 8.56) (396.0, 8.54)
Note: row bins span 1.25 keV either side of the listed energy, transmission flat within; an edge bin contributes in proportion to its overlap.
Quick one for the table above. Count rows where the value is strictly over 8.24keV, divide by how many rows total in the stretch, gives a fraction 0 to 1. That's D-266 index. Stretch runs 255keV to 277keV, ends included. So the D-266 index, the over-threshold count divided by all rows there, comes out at 0.11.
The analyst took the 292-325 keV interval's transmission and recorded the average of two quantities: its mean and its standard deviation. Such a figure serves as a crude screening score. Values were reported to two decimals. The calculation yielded 4.26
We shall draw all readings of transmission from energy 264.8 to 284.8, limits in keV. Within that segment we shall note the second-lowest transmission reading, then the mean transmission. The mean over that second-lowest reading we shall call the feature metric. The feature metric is 1.016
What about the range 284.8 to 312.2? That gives 1.012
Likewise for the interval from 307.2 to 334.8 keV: 1.028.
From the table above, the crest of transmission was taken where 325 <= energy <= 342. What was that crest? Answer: 8.86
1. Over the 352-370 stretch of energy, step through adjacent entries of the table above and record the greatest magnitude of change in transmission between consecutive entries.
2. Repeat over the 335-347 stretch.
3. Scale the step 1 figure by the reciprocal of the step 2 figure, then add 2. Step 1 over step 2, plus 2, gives 3.0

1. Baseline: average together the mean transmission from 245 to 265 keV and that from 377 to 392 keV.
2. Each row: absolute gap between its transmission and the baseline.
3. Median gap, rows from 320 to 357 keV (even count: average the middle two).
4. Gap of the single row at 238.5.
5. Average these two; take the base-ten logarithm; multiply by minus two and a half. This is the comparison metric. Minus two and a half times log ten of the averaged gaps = 0.13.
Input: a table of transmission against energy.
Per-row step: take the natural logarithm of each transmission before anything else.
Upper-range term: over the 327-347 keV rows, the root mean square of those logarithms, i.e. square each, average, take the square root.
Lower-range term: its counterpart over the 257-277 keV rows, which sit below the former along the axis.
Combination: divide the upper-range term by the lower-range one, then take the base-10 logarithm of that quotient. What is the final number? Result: 0.015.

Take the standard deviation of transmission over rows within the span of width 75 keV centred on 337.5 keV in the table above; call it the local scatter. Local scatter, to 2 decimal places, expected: 0.17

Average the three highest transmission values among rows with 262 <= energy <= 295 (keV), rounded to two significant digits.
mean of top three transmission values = 8.3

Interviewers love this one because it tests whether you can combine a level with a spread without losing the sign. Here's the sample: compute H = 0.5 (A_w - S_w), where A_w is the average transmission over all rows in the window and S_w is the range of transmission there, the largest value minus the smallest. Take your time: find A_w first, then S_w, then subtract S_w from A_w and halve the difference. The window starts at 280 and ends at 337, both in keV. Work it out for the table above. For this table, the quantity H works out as 3.85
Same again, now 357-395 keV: 3.93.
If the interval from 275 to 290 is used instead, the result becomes 4.08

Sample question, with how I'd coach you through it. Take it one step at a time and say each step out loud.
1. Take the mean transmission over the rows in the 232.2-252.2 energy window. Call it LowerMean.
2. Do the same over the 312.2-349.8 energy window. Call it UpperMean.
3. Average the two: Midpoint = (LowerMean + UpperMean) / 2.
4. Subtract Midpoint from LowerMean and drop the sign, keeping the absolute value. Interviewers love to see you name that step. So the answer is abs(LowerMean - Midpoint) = 1.0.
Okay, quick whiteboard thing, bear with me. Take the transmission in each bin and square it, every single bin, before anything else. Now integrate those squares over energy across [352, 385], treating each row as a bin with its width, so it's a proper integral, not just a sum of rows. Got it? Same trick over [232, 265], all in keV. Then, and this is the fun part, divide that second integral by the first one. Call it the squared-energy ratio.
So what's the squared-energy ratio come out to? 0.69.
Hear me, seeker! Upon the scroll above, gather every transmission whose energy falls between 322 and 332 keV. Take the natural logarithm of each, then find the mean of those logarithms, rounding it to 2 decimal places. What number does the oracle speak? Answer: 2.16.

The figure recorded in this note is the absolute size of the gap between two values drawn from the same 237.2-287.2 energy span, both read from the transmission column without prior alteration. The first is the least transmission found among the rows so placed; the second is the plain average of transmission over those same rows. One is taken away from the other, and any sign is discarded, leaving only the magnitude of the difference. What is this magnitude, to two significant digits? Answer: 1.6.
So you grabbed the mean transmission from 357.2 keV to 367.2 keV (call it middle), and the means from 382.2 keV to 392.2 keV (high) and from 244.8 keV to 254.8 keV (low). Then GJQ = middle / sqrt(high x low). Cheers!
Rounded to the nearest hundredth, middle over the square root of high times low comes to 1.17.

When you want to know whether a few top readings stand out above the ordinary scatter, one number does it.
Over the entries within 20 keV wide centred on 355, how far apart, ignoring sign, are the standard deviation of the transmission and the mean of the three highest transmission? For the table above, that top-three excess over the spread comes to 8.4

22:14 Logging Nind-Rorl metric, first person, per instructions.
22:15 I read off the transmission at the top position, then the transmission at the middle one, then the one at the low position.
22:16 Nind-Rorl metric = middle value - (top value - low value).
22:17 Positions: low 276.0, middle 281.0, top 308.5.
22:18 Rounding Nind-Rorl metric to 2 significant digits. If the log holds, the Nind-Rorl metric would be 8.2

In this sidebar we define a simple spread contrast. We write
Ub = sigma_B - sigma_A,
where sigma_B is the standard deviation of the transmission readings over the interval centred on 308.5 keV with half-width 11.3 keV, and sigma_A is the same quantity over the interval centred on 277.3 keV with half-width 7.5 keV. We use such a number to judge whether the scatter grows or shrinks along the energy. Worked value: 0.01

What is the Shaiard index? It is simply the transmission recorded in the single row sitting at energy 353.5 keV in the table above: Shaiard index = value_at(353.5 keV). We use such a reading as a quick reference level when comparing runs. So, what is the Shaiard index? 8.55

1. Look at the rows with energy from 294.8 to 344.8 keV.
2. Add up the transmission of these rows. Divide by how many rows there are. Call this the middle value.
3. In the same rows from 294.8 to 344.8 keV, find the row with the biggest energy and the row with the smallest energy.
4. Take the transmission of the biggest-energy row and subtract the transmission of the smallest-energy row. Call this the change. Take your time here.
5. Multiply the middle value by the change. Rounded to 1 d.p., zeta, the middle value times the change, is 3.1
